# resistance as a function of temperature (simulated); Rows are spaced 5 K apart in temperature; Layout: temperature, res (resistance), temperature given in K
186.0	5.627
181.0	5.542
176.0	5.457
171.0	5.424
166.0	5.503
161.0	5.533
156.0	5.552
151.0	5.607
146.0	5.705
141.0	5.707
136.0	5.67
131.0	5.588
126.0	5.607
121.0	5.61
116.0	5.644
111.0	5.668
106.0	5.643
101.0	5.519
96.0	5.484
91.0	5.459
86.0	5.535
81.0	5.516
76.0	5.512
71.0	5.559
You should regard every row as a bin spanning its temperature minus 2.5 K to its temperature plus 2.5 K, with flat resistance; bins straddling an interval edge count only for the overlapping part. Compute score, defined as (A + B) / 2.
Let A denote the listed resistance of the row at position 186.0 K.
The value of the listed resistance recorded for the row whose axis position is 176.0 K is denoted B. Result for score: 5.54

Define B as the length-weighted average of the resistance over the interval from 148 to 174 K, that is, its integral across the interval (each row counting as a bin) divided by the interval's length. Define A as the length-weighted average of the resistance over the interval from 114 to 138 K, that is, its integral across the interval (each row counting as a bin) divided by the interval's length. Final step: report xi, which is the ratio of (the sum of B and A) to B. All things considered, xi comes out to 2.02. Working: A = 5.62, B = 5.53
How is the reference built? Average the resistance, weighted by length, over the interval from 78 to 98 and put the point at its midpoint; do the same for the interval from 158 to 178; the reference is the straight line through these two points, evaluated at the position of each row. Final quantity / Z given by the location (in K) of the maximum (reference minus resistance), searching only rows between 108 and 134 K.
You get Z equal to 131.0 K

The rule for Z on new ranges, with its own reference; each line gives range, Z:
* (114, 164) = 161.0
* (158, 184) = 171.0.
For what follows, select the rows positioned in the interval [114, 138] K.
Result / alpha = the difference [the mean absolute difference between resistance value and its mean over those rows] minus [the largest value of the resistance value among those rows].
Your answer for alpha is -5.64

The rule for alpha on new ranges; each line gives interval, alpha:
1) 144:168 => -5.64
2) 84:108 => -5.59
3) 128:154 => -5.66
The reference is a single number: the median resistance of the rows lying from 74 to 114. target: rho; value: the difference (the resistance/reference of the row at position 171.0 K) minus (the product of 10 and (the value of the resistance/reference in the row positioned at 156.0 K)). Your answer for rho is -9.08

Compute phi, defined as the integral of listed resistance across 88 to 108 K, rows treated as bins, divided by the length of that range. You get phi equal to 5.52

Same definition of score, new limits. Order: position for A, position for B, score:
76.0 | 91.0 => 5.49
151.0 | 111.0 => 5.64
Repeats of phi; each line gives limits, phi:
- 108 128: 5.63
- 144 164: 5.59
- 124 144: 5.65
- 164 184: 5.48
